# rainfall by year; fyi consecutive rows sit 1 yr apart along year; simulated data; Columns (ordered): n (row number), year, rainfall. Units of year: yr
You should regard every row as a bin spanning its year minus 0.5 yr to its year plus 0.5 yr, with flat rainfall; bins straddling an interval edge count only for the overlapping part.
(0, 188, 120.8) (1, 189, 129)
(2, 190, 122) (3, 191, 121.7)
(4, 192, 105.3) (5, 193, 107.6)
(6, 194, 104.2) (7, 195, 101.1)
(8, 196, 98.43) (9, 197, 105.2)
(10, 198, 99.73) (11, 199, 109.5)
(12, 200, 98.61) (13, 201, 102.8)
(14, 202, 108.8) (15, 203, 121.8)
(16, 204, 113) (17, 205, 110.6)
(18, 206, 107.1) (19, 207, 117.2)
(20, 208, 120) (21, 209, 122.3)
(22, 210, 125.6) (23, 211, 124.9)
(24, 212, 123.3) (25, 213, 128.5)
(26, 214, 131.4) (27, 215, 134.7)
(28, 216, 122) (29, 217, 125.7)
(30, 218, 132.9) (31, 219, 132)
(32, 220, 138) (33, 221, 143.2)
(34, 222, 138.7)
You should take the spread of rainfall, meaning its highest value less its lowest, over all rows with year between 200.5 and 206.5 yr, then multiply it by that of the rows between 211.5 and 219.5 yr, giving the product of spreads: 241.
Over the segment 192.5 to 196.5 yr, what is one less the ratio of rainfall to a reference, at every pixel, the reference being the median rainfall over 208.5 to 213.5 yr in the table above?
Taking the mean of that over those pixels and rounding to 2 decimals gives 0.18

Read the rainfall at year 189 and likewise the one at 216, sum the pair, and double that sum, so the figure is 502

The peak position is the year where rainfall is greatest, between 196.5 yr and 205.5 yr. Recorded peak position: 203 yr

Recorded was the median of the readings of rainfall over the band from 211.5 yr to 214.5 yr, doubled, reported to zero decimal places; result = 257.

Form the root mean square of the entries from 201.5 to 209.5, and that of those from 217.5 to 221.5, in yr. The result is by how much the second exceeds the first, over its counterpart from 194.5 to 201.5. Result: 0.21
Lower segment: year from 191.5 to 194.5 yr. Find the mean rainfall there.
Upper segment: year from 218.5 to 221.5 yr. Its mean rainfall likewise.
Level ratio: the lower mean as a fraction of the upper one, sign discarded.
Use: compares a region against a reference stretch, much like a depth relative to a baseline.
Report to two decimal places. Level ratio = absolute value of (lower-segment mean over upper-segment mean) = 0.77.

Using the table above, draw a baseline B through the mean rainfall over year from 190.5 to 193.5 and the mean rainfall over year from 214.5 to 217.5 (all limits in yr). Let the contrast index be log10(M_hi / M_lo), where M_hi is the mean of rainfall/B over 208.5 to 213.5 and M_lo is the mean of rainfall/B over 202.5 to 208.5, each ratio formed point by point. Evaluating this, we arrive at 0.023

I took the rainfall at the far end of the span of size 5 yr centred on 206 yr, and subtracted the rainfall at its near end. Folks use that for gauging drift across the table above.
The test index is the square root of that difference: 2.65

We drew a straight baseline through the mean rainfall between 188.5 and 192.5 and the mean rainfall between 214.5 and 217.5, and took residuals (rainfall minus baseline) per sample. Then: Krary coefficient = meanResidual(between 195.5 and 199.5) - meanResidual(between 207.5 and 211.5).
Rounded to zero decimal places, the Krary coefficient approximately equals -16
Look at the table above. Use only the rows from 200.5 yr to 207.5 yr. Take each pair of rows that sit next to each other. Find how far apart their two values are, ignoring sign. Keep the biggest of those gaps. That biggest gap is 13.0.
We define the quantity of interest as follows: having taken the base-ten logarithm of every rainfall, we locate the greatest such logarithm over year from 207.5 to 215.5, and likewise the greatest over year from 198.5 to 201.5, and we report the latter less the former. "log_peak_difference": -0.09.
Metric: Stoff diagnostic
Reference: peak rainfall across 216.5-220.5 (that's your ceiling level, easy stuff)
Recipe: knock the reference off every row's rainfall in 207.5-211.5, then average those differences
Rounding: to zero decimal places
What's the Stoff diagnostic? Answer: -15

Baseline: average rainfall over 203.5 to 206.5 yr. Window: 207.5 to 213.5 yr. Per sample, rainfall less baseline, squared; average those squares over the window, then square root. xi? 14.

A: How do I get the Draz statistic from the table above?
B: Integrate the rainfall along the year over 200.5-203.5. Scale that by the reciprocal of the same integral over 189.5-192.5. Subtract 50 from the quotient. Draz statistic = -49.04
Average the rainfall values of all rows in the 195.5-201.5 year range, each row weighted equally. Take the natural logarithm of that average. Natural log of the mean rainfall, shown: 4.63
